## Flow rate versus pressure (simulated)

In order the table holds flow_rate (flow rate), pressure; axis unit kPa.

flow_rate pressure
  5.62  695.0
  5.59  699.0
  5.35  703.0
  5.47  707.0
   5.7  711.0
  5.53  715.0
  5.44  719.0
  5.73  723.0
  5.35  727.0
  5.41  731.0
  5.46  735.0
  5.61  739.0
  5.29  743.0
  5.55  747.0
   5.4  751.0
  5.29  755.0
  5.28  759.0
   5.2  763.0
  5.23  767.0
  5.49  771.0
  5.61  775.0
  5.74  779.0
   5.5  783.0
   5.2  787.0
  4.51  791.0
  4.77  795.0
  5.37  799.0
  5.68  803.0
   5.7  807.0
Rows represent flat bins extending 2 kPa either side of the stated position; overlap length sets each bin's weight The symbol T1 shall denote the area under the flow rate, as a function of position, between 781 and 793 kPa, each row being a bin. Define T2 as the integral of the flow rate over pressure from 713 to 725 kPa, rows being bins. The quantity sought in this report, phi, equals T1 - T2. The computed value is -6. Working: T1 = 61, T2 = 67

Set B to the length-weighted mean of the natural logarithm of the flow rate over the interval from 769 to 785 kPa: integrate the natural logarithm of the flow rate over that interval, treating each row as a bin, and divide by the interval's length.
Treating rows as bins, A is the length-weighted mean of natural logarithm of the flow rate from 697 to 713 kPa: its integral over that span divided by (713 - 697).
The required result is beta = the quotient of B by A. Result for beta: 1.01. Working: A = 1.709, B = 1.72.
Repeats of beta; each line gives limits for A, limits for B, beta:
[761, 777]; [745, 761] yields 1.00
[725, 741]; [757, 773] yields 0.98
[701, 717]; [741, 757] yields 0.99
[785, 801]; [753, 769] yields 1.04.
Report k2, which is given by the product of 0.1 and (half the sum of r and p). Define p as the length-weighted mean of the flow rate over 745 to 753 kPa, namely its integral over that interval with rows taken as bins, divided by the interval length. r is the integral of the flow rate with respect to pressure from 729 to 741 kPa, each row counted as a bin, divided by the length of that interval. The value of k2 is 0.548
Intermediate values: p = 5.475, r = 5.49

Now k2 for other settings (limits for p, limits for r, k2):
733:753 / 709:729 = 0.551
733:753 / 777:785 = 0.554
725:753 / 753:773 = 0.537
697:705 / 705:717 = 0.552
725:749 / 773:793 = 0.538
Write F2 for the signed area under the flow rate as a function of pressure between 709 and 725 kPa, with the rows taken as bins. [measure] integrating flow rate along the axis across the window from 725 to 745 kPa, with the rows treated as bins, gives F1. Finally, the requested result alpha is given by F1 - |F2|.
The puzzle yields 19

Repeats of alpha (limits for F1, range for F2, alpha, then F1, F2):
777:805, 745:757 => 82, 147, 65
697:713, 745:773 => -61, 88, 150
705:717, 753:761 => 25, 67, 42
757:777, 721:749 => -46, 107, 154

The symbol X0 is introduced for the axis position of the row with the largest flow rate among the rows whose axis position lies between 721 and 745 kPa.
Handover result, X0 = 723.0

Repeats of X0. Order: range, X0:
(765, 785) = 779.0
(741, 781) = 779.0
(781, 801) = 783.0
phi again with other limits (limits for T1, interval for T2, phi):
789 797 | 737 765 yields -113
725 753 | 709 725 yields 63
